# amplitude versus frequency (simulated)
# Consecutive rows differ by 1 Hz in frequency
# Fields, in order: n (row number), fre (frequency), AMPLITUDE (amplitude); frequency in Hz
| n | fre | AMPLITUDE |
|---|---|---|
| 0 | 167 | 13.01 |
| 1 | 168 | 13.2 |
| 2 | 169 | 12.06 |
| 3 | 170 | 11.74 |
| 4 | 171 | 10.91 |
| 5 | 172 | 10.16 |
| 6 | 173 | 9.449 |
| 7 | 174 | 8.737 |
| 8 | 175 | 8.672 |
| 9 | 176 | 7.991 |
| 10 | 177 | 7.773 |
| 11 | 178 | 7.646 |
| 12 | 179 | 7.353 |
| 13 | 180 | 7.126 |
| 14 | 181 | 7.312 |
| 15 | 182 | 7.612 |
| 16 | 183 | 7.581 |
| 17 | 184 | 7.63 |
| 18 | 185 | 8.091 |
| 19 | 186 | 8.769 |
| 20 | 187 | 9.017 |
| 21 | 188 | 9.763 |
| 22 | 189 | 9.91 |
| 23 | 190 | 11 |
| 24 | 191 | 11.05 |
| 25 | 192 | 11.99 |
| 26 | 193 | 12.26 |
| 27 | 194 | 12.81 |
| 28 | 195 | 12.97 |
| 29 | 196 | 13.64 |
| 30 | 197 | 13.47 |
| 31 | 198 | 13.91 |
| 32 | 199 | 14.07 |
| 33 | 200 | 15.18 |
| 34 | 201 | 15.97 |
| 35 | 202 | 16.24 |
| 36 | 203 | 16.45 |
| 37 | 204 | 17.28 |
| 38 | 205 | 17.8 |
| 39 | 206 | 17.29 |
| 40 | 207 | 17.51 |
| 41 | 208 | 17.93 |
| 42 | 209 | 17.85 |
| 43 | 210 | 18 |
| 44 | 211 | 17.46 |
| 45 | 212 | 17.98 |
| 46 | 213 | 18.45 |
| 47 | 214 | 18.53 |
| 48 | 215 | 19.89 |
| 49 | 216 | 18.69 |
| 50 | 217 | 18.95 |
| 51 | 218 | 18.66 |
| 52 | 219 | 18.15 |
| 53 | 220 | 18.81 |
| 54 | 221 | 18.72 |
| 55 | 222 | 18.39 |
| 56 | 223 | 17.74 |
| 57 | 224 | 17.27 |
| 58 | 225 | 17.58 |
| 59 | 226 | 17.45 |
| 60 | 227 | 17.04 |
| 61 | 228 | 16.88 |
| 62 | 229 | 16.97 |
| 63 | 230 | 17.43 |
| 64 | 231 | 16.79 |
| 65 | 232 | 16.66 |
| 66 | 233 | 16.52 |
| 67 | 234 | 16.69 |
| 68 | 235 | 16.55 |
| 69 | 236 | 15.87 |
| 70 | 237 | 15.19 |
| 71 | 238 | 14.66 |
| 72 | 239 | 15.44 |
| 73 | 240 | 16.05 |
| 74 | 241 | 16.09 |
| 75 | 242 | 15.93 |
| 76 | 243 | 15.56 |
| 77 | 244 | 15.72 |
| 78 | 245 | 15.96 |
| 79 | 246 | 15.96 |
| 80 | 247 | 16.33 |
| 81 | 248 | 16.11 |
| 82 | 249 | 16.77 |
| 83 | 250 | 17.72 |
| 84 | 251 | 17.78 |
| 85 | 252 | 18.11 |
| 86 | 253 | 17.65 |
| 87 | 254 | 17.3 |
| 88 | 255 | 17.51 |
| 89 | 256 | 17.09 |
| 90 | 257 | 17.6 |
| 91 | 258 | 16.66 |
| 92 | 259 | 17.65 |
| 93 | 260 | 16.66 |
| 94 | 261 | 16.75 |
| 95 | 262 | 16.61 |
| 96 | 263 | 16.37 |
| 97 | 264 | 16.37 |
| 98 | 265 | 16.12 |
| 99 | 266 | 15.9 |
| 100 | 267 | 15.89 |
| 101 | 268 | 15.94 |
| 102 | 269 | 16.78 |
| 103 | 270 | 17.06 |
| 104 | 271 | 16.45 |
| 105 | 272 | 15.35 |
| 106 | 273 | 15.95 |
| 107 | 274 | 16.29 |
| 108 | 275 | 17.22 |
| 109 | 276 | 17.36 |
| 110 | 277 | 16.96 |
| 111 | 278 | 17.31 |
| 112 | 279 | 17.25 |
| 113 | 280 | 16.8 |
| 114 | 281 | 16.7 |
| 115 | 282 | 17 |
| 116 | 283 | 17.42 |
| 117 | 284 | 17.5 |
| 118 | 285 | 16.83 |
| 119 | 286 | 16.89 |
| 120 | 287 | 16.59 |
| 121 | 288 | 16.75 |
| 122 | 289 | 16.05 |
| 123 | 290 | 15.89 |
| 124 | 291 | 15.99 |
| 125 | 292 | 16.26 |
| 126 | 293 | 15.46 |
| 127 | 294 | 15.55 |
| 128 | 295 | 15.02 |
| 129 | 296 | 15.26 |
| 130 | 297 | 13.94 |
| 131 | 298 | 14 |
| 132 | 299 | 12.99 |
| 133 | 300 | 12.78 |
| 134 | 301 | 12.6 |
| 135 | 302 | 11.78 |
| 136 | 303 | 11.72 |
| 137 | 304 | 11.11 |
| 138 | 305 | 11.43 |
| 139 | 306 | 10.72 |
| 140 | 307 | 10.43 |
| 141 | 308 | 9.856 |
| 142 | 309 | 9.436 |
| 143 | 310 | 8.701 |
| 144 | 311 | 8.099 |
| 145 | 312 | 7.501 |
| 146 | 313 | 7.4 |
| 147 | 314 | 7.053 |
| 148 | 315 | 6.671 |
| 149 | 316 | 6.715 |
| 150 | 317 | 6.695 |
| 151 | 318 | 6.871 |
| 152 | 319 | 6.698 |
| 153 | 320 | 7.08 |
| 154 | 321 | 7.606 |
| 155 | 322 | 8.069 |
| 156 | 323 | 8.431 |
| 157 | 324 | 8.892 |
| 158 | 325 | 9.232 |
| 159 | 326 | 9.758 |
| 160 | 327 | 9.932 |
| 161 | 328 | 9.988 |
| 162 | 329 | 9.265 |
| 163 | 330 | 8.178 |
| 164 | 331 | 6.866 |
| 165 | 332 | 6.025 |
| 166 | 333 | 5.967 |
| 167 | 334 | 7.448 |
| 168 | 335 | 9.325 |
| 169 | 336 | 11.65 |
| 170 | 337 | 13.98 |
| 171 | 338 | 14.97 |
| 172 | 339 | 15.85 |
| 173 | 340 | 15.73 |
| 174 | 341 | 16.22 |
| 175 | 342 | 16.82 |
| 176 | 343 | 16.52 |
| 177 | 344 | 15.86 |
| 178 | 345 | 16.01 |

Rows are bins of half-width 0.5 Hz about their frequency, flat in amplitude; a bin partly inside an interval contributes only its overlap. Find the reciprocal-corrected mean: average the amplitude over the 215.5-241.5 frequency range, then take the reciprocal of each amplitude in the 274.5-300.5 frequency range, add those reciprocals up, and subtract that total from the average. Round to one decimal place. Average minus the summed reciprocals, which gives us 15.5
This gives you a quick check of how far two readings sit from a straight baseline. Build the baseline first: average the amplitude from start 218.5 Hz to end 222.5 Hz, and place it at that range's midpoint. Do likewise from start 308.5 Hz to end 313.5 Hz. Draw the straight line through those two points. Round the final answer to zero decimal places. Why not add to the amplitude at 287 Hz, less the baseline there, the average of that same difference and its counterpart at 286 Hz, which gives 11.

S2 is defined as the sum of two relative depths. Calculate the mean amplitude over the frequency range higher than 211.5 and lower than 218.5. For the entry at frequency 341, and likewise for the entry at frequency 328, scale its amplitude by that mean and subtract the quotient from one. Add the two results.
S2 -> 0.60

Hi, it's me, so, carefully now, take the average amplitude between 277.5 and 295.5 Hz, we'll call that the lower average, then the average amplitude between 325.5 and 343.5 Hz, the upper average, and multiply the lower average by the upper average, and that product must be 188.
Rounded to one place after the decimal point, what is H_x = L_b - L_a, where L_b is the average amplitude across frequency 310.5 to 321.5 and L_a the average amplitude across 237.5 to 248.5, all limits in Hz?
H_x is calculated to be -8.7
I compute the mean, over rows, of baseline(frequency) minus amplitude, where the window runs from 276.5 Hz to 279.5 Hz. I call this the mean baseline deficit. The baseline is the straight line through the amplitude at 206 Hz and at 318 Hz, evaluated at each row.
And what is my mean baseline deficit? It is -7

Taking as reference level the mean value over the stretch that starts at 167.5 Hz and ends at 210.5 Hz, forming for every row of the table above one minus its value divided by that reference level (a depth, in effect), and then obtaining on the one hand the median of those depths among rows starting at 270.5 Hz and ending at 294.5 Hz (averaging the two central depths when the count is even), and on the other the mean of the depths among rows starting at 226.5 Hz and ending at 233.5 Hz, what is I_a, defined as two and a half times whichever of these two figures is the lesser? -1.04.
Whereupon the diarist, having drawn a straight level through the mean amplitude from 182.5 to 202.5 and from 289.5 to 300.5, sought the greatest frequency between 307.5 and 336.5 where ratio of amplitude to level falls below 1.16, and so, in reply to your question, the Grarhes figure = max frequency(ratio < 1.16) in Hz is 336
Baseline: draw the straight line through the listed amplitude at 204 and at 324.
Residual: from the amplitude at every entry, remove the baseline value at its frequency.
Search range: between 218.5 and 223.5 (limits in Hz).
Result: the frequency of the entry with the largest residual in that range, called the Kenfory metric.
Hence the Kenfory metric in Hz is 220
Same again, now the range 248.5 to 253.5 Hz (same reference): 252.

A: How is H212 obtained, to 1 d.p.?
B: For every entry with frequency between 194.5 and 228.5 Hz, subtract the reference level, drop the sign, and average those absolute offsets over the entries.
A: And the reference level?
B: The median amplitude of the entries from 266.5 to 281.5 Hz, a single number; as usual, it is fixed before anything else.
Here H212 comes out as 1.5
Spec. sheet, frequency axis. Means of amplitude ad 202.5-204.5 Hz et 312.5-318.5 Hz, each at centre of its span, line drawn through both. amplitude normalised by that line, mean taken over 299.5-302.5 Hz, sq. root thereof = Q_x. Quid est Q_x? 1.23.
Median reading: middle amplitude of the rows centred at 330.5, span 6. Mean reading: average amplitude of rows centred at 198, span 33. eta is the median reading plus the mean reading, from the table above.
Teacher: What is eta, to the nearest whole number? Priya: 21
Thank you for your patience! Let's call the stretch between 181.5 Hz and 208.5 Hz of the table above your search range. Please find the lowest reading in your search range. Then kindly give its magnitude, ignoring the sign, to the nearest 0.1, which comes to 7.6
